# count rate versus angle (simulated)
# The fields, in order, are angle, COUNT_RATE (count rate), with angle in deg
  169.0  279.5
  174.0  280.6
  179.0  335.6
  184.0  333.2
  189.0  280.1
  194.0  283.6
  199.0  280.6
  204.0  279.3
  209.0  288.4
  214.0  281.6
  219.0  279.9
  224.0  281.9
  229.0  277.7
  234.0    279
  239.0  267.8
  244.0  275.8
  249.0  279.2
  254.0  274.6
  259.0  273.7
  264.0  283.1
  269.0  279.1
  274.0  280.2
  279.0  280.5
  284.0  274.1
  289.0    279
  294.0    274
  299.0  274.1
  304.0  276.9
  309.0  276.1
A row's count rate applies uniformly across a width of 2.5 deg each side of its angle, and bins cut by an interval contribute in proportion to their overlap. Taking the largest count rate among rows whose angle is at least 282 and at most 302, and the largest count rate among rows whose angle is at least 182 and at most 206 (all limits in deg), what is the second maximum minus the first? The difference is 54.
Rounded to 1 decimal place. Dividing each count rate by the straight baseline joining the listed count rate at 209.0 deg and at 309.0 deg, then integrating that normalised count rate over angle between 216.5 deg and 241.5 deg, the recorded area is 24.2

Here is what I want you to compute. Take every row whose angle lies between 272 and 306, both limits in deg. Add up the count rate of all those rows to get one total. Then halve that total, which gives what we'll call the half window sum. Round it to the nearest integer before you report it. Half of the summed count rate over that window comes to 969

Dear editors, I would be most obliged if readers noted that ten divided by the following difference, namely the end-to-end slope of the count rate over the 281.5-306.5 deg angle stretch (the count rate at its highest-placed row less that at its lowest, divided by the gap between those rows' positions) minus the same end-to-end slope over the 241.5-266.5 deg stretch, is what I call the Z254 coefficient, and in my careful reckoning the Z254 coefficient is -44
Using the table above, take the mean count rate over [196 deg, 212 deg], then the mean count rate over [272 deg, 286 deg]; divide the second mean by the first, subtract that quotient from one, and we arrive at 0.016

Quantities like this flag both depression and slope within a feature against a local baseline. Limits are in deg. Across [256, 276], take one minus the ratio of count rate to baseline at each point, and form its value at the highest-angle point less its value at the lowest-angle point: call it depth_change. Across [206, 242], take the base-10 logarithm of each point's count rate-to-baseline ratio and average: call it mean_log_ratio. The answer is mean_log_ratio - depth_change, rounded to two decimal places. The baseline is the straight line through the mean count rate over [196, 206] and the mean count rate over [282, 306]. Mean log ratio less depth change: 0.03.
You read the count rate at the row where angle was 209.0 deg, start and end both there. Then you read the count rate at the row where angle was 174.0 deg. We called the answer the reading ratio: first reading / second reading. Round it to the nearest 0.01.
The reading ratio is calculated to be 1.03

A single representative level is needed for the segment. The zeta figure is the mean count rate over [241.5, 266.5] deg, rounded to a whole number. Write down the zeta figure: 277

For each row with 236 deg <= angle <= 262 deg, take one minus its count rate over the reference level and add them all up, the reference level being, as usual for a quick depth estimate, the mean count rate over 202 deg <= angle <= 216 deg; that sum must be 0.16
